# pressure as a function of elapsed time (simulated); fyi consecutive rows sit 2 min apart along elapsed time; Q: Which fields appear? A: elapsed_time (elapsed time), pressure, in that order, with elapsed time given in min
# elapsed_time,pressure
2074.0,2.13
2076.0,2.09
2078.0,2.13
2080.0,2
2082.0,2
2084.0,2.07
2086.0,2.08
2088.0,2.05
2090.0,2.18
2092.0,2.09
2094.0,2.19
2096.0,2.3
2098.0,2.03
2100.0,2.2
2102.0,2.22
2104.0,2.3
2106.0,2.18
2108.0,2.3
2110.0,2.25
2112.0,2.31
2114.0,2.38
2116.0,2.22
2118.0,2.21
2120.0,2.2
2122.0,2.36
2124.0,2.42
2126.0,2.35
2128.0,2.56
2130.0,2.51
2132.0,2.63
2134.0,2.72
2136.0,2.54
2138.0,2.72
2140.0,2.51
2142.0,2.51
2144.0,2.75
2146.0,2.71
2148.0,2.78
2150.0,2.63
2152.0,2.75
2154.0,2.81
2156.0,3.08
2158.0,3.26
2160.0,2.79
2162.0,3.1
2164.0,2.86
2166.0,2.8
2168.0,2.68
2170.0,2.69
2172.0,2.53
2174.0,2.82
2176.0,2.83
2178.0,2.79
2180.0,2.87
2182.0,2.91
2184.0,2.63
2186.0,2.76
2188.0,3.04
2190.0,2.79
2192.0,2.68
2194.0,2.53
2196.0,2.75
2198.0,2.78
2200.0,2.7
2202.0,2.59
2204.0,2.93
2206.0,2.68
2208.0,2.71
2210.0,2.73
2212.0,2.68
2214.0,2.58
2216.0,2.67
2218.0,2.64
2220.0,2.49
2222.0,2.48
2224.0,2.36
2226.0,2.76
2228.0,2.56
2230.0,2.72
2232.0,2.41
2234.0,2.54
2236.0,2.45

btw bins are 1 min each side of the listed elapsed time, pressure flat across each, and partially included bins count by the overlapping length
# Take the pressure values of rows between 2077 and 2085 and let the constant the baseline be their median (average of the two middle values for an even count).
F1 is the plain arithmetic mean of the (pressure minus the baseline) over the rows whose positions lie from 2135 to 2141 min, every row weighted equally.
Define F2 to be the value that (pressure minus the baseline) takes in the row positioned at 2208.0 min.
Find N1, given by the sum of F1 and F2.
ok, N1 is 1.23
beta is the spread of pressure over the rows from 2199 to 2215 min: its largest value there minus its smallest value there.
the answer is 0.35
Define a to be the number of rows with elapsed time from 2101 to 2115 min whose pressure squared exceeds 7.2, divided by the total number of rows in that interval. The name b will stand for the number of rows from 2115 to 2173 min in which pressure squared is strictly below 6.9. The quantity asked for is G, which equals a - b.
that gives -12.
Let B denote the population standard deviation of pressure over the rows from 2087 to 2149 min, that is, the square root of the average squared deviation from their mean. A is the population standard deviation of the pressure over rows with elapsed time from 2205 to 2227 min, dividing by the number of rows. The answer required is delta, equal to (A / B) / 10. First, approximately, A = 0.12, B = 0.215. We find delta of 0.06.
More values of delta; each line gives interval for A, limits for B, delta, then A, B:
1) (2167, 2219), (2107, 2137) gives 0.08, 0.12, 0.156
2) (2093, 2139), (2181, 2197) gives 0.12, 0.18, 0.149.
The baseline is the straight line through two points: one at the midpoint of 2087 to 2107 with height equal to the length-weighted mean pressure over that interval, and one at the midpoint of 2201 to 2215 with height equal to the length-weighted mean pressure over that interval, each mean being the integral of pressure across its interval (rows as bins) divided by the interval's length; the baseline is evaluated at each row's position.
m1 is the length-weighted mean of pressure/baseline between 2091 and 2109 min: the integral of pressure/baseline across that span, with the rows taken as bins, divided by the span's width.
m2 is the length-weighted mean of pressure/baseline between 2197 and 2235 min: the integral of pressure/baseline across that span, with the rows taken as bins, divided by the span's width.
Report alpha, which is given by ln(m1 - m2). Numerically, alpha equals -3.13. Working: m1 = 1.01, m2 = 0.96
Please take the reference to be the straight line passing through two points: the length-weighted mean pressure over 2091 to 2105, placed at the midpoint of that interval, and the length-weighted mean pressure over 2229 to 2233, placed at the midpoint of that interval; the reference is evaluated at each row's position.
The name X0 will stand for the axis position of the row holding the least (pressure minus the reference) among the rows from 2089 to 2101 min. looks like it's 2098.0 min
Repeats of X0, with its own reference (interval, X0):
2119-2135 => 2120.0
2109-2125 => 2120.0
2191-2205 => 2194.0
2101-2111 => 2106.0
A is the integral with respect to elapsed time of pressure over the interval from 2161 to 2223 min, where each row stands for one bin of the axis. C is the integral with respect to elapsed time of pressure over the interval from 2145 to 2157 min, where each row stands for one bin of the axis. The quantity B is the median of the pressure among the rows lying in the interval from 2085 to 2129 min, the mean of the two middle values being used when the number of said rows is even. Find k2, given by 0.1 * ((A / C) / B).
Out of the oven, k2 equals 0.228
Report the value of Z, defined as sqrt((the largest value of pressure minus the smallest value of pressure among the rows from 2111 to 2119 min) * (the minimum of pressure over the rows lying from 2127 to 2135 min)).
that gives 0.65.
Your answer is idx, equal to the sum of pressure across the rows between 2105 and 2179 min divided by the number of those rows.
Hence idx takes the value 2.61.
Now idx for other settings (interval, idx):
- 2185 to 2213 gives 2.74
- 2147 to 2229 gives 2.74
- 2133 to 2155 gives 2.68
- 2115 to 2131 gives 2.35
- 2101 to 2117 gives 2.27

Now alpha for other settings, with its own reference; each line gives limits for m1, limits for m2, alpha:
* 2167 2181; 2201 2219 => -2.43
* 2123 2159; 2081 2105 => -2.04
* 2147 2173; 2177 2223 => -2.09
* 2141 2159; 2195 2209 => -2.01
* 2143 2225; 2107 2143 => -4.28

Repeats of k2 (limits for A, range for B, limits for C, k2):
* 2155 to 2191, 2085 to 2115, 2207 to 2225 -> 0.100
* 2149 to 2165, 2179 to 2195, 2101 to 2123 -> 0.034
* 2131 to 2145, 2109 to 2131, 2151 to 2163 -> 0.044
